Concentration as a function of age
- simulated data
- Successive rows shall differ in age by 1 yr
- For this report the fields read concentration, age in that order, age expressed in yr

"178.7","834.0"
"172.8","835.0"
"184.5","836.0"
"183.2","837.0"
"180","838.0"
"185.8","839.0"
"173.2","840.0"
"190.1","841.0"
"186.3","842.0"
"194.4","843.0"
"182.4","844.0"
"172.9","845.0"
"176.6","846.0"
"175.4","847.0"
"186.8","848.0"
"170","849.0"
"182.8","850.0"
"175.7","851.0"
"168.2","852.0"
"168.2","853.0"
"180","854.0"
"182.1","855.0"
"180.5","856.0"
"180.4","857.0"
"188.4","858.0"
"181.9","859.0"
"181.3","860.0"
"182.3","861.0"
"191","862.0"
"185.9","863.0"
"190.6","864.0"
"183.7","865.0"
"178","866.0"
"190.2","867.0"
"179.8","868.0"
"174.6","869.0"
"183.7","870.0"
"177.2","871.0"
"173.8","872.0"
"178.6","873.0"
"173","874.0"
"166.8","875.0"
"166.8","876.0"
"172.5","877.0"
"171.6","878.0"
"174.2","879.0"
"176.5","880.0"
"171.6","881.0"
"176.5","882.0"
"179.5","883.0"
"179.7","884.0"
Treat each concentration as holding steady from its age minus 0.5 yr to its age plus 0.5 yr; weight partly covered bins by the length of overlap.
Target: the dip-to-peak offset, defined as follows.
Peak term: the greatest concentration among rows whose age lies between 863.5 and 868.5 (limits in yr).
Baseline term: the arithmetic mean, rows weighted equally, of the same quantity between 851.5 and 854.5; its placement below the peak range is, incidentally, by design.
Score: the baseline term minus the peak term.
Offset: -18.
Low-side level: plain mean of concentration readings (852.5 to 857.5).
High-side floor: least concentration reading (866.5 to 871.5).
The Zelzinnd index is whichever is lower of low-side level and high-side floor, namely 175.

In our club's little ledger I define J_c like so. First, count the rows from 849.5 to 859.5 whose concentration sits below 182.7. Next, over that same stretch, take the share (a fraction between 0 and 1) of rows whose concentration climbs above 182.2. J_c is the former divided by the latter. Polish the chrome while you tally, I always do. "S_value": 40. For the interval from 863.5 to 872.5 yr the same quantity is 11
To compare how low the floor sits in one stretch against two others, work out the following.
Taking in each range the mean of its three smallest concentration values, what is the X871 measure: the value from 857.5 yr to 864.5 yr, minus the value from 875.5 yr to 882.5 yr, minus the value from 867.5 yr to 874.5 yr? -162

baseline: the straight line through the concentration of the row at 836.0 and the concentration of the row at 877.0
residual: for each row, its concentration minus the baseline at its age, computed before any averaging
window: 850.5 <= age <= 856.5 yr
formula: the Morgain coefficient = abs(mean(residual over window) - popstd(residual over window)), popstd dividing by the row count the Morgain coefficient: 10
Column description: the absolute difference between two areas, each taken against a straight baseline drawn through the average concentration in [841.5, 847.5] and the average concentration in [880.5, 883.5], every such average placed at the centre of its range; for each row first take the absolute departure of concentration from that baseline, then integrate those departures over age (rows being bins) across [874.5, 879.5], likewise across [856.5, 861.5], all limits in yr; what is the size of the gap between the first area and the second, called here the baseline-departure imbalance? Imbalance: 13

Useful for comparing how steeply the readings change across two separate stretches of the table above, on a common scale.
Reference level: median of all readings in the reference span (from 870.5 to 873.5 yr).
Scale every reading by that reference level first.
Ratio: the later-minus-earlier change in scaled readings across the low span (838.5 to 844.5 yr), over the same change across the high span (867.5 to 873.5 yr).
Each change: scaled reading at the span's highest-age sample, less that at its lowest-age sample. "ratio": 2.8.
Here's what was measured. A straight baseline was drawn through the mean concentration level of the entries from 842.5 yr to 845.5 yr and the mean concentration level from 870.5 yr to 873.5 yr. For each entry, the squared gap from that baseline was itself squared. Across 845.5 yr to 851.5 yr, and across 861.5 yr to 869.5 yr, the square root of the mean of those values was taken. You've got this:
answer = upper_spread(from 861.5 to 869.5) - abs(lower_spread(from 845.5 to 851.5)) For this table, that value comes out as 28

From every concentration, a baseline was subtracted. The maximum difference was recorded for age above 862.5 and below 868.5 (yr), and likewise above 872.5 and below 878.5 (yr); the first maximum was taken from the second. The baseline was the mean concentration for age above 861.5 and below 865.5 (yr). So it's -12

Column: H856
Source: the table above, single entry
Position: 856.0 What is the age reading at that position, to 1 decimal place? 180.5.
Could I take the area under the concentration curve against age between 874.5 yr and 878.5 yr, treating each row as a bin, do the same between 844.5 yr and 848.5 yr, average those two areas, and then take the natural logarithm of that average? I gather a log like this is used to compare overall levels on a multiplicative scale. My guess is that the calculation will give 6.54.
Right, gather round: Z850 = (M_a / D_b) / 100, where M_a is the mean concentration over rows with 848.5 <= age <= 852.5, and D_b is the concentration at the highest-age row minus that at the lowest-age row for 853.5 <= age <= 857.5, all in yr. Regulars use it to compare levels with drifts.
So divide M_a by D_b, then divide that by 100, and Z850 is 4.4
